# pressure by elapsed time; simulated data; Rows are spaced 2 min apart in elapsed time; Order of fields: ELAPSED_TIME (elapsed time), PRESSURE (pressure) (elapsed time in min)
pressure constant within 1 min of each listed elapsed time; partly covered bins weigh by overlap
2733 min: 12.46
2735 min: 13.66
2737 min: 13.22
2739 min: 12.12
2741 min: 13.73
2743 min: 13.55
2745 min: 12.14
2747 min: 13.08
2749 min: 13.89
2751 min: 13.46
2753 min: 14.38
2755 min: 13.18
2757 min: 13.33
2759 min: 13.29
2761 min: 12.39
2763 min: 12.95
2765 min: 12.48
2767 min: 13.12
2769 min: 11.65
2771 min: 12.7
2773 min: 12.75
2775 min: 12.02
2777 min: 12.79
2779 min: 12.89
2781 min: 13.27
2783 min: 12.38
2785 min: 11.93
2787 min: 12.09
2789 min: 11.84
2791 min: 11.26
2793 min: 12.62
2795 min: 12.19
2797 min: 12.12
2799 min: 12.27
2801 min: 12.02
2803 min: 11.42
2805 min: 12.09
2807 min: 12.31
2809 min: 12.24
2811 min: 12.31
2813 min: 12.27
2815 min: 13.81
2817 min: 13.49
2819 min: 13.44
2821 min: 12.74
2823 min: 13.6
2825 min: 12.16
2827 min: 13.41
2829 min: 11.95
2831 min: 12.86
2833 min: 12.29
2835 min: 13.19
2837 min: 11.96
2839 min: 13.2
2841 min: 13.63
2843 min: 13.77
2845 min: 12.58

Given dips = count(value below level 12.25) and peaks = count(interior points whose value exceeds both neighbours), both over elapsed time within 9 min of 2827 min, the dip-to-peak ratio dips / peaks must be 0.7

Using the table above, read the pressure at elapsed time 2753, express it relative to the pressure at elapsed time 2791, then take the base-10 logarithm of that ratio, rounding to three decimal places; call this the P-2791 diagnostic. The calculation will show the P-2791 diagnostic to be 0.106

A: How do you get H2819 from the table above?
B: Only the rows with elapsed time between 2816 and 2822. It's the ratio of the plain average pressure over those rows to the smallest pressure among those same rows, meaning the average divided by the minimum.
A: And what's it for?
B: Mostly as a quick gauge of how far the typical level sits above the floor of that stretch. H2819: 1.04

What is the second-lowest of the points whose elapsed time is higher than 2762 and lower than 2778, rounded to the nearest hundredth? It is 12.02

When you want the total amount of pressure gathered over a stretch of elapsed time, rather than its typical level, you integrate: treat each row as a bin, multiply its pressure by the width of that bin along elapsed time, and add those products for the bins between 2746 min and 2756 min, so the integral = 136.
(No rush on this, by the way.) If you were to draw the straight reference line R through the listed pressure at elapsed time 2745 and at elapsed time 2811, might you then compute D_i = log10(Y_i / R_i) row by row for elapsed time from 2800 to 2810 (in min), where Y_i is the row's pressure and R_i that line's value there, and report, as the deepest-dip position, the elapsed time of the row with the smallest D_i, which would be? 2803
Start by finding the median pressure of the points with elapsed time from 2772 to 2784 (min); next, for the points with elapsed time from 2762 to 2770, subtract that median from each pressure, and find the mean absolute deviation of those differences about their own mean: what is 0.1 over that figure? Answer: 0.21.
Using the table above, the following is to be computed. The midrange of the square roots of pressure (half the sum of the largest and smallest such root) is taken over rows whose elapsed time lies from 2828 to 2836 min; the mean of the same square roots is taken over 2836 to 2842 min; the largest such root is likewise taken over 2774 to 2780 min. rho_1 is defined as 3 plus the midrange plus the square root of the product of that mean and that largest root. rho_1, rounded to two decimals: 10.14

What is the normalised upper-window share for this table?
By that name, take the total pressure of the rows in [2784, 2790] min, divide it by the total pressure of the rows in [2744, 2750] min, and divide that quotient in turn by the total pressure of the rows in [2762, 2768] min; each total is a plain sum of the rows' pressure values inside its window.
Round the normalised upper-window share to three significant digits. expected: 0.0238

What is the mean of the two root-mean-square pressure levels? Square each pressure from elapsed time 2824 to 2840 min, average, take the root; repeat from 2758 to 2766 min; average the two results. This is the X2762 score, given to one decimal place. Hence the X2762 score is 12.7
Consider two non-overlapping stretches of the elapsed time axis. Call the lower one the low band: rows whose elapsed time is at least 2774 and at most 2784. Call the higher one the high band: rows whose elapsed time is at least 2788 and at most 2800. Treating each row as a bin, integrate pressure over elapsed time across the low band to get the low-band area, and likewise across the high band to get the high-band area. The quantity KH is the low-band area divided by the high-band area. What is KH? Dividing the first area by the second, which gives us 0.88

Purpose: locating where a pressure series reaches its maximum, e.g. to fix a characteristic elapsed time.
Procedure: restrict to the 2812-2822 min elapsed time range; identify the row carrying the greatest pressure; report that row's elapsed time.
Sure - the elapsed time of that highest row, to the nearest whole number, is 2815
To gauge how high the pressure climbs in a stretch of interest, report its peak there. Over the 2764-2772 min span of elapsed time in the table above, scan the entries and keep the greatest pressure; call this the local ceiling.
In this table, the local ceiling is 13.12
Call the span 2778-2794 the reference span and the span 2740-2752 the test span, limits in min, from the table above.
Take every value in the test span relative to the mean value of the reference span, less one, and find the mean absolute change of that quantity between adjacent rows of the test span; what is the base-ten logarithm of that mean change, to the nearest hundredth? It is -1.21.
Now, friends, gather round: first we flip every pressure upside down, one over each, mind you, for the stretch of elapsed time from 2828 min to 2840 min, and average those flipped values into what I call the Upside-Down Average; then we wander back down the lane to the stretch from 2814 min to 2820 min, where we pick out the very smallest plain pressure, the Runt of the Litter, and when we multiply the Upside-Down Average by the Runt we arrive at 1.07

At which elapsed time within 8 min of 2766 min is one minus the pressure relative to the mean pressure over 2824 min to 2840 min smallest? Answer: 2759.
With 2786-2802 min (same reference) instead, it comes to 2793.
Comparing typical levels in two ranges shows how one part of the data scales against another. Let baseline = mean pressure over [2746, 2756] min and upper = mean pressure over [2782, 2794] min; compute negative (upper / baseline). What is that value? -0.88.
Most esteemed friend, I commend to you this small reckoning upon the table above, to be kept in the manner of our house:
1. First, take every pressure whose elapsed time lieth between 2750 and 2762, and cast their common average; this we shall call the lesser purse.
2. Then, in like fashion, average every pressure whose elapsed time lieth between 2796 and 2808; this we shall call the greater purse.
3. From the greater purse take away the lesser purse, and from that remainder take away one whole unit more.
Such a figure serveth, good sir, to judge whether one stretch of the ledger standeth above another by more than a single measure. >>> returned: -2.3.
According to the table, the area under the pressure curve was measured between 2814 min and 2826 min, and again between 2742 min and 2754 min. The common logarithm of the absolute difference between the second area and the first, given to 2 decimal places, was 0.40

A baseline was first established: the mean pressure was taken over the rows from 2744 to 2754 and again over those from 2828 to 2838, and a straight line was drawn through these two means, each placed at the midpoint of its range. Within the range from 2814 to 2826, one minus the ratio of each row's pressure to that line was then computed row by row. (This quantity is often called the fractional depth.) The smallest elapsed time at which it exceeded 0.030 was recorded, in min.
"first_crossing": 2825 min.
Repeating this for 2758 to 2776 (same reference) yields 2761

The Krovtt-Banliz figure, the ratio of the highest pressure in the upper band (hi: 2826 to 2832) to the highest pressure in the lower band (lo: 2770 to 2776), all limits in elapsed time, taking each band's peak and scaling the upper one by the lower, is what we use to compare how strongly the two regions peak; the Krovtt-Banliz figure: 1.052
